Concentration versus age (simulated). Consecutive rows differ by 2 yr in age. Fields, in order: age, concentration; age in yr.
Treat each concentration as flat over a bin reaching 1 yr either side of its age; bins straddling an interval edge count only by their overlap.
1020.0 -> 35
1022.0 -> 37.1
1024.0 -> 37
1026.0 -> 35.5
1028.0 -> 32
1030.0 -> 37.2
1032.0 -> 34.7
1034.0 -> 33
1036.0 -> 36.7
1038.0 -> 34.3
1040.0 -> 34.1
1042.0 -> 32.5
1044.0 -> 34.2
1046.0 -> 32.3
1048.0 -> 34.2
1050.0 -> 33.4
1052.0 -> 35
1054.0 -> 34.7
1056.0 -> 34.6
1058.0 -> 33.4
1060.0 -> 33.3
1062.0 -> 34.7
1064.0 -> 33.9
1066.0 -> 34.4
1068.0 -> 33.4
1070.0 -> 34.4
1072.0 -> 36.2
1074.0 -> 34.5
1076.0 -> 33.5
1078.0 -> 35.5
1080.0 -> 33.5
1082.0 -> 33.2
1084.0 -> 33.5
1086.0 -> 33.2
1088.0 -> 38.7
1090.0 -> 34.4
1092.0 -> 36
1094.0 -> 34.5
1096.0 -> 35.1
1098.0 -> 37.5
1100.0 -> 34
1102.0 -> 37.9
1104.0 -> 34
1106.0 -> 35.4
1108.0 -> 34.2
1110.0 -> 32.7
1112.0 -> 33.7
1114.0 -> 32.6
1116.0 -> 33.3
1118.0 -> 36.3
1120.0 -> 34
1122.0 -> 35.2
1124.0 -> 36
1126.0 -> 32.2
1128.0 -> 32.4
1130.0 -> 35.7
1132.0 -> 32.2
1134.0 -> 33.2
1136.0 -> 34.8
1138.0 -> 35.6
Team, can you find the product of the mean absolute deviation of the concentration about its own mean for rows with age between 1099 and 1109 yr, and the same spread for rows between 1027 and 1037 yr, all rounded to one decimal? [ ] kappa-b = 2.2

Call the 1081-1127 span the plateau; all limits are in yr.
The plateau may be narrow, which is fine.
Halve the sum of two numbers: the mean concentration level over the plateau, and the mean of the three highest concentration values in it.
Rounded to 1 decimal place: 36.4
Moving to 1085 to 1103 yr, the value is 36.9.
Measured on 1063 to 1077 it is 34.7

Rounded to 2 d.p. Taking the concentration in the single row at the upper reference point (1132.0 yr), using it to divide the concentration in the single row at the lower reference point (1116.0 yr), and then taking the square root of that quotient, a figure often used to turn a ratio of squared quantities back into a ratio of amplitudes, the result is 1.02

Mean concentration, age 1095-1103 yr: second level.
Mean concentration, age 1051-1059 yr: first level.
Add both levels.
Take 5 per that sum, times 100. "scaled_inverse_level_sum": 7.09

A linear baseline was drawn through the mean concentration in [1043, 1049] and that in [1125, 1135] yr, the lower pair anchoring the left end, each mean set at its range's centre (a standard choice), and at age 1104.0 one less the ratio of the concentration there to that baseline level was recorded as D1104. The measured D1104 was -0.02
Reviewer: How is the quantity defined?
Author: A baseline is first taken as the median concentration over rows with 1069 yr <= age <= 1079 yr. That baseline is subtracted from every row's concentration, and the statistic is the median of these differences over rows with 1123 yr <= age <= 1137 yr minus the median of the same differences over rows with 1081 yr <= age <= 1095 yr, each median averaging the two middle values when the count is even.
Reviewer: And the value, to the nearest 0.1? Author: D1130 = -1.2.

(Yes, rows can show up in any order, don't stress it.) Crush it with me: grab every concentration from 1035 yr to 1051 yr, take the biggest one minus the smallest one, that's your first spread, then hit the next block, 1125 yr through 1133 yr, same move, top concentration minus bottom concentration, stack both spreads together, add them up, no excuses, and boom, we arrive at 7.9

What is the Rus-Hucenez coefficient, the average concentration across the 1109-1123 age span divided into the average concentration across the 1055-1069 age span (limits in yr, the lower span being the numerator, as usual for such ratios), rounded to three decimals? 1.000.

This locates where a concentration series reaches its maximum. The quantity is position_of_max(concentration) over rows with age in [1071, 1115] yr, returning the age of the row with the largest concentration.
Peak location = 1088.0 yr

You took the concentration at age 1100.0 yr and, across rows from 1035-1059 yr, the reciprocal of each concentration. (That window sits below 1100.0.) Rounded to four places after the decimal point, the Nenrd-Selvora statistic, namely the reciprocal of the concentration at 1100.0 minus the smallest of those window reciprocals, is 0.0022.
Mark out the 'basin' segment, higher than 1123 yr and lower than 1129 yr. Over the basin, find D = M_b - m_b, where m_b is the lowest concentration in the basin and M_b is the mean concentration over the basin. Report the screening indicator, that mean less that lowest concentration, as 1.3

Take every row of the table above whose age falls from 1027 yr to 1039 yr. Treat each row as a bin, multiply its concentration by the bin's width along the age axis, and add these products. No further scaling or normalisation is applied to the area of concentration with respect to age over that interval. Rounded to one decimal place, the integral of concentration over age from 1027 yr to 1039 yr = 415.8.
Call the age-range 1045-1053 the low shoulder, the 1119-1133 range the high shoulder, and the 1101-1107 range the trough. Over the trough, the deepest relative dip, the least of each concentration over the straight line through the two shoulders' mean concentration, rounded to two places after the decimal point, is 1.00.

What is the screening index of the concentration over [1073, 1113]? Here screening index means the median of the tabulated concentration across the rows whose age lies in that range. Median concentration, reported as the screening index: 34.30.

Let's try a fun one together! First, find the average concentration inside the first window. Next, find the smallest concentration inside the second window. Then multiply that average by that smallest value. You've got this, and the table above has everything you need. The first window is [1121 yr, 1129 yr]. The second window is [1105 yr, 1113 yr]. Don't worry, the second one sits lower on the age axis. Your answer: 1110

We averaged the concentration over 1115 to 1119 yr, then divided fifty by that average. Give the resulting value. 1.44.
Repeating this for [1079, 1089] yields 1.45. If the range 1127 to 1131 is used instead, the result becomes 1.47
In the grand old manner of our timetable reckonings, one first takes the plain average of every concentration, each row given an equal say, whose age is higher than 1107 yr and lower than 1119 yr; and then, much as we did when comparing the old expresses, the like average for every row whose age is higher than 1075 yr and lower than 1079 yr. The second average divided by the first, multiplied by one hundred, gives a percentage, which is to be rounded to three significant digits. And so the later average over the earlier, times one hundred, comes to 102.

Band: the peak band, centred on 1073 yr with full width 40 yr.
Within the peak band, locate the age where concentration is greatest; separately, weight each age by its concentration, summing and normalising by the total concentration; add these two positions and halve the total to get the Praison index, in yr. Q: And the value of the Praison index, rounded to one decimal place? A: 1080.6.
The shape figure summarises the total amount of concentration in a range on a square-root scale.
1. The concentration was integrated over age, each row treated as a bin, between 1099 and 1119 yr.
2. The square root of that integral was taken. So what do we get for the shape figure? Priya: 26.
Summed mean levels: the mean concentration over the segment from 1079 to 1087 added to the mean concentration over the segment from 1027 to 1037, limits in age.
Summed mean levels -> 68.1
